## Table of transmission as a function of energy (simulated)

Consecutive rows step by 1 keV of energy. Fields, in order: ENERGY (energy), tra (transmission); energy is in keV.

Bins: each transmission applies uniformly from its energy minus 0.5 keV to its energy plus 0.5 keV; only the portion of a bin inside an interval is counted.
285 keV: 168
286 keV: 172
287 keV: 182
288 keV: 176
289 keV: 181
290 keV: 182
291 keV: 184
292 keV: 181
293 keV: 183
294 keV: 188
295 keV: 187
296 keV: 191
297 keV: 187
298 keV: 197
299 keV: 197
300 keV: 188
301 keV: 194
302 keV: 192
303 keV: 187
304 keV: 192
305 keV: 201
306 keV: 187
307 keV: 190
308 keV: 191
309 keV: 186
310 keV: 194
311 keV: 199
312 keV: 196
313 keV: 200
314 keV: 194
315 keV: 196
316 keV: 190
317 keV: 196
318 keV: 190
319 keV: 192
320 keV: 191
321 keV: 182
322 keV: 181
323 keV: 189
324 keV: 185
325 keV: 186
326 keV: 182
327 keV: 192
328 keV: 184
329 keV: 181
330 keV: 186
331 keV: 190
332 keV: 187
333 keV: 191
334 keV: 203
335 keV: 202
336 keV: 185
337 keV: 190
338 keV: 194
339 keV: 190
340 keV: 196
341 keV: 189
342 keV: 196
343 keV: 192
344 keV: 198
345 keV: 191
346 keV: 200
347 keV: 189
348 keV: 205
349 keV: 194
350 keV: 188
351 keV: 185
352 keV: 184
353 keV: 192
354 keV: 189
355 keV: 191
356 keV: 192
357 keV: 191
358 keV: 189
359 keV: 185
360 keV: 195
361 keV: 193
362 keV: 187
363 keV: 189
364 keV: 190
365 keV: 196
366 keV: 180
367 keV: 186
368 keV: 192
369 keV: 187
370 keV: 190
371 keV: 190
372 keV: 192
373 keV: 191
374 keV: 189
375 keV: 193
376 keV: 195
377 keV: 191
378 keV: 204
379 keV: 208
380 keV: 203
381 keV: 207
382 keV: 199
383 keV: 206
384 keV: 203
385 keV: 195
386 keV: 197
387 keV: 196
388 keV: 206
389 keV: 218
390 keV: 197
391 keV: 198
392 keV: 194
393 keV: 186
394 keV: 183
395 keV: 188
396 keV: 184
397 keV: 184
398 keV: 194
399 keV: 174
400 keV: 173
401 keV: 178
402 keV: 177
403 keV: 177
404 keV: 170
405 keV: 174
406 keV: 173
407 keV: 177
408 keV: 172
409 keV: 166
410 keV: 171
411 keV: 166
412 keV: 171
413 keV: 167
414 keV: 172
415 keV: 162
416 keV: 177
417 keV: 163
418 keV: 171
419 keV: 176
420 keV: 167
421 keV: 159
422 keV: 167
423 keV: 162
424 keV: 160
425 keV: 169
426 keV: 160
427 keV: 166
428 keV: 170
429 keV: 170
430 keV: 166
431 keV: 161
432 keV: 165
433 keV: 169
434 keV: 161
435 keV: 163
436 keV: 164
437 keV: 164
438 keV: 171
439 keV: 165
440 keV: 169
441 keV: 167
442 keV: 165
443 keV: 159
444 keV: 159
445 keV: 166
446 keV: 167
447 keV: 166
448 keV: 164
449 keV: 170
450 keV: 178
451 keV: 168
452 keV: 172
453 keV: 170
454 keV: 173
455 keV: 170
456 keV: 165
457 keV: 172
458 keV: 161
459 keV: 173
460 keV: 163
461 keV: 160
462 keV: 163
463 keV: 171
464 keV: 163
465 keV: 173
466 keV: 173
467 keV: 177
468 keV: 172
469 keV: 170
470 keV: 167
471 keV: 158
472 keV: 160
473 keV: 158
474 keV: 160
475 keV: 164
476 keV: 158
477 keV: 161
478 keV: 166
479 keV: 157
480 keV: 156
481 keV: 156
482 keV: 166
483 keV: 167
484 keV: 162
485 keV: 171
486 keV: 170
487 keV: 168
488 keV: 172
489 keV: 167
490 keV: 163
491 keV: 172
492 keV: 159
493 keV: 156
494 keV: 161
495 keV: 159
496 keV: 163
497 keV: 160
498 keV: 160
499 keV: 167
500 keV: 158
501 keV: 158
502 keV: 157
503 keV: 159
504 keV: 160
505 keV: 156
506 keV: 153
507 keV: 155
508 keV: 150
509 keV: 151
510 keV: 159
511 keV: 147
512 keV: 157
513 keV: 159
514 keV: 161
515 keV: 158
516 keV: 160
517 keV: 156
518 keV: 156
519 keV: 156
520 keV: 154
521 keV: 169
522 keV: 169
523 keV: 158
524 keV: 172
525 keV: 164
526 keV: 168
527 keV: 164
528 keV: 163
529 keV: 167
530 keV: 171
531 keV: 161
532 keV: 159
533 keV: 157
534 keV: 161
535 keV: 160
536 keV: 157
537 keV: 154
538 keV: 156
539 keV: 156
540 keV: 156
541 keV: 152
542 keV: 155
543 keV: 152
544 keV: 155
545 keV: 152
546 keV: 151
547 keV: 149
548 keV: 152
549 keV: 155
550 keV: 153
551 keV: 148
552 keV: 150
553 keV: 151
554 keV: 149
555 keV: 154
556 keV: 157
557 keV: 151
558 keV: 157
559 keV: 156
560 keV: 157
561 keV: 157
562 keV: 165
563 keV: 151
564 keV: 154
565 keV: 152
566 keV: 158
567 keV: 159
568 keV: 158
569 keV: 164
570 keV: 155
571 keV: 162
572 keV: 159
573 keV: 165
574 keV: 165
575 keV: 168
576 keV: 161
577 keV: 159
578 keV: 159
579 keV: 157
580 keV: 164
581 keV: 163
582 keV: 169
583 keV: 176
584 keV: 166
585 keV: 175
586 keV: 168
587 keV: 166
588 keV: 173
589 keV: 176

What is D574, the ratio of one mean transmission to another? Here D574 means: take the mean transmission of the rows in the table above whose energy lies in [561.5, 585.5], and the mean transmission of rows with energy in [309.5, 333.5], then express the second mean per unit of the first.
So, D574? 1.17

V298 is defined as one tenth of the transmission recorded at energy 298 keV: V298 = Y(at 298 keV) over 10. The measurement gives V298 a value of 20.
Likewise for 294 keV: 19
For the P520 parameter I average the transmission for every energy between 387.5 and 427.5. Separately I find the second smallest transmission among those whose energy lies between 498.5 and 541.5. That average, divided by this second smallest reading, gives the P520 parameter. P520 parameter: 1.17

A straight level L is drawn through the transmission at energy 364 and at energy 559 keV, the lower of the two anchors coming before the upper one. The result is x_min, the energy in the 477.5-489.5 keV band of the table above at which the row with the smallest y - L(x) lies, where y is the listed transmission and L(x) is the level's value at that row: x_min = 480 keV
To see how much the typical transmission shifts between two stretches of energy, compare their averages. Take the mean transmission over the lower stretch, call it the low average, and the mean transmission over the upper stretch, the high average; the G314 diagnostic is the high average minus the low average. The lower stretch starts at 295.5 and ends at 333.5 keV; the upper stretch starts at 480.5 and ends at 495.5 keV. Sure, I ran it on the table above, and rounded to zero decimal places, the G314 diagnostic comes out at -26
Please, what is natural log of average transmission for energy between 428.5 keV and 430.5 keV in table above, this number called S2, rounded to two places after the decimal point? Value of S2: 5.12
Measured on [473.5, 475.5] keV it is 5.09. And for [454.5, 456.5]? 5.12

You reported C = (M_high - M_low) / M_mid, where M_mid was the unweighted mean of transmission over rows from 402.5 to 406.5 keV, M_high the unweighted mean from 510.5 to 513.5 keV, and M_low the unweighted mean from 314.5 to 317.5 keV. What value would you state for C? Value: -0.23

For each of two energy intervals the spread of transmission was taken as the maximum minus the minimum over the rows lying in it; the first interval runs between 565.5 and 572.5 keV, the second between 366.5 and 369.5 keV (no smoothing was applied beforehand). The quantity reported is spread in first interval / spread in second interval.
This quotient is 1.5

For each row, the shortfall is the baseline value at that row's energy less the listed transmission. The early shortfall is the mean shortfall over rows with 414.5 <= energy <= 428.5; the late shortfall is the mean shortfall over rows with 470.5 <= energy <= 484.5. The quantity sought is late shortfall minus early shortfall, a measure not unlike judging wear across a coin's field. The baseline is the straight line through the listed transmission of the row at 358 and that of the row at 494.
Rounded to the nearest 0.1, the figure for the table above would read -5.8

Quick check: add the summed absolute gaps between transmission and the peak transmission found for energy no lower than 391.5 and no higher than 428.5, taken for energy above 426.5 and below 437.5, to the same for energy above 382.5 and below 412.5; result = 727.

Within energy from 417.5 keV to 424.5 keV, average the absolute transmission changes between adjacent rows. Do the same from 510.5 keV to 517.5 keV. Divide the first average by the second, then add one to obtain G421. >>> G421 2.6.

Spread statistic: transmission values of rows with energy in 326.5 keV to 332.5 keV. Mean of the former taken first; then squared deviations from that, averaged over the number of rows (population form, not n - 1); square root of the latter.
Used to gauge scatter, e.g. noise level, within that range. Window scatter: 3.6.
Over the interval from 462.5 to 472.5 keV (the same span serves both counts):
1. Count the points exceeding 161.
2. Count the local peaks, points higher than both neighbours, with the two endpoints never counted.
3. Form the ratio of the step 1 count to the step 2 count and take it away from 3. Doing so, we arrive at -5.0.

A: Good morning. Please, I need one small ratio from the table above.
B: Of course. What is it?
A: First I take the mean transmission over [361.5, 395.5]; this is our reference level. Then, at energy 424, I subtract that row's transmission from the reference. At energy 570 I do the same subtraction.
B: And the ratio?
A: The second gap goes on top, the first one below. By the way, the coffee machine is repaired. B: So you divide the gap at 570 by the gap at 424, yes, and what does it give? 1.1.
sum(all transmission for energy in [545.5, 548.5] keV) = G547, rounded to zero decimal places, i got 452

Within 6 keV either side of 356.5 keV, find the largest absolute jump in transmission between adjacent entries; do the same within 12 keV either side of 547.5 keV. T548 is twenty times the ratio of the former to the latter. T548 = 33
